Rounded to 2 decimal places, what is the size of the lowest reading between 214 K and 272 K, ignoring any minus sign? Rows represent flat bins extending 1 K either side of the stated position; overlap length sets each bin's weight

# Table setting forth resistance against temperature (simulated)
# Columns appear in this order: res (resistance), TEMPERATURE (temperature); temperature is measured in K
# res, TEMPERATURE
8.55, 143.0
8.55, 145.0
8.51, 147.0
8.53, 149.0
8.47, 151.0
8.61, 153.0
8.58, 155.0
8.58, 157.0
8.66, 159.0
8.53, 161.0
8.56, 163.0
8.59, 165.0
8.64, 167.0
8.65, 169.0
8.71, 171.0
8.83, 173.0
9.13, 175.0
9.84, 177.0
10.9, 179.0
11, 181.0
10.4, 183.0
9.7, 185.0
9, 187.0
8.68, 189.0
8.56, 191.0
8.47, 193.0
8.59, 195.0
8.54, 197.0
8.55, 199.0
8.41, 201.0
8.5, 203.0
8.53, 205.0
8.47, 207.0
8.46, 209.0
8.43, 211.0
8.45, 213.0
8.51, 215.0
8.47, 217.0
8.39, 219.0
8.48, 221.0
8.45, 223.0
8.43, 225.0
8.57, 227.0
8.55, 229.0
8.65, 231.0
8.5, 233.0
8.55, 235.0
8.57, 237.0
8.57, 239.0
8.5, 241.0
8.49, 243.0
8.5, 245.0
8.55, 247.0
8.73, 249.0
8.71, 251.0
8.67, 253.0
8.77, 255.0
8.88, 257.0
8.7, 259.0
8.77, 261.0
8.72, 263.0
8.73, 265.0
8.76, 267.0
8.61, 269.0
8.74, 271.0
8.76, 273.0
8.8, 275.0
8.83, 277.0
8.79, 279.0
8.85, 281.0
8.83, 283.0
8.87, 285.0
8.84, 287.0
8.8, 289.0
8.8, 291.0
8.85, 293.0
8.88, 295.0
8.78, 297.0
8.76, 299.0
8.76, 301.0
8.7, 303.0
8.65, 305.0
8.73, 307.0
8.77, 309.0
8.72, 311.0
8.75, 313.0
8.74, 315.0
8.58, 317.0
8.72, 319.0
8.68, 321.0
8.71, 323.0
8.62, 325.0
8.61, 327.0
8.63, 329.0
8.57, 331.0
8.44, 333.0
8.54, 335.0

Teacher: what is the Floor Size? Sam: 8.39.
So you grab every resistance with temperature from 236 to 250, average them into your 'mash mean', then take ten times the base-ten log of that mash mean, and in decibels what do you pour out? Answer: 9.32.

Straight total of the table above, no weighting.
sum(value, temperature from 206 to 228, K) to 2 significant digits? 93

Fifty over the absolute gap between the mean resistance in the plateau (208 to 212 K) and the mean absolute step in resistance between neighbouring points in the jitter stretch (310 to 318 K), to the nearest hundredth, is 5.97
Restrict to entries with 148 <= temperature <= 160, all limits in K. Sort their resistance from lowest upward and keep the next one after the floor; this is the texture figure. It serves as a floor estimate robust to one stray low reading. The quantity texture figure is 8.53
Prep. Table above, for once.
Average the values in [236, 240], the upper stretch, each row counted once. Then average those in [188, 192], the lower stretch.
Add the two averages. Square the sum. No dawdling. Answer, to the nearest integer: 295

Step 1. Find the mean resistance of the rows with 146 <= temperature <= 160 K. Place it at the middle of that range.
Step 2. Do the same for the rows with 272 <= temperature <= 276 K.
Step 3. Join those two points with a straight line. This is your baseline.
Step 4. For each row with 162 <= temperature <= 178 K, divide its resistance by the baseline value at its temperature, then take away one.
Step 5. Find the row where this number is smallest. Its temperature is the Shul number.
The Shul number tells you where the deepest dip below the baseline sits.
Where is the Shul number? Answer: 163.0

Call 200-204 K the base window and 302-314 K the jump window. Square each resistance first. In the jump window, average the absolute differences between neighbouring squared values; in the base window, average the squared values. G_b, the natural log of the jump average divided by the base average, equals -4.41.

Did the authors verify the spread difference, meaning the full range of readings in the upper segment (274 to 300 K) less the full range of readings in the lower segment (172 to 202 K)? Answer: -2.5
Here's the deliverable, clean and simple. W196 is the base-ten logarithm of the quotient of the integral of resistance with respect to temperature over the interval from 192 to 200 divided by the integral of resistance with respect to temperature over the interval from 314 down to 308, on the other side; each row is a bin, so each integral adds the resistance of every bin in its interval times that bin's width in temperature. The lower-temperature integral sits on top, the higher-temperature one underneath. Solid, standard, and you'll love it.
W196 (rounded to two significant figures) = 0.11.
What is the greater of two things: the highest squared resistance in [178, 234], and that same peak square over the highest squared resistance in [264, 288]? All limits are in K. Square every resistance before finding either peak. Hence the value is 121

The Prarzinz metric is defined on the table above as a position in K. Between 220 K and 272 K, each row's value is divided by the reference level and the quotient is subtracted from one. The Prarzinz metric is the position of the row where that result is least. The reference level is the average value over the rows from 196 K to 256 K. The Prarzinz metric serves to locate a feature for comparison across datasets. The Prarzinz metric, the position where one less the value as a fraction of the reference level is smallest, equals 257.0 K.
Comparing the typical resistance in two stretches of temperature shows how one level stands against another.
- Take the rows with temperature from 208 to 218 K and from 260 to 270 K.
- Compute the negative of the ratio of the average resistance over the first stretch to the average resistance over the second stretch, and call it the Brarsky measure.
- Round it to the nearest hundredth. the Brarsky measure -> -0.97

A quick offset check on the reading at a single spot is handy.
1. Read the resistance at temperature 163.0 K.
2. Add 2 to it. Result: 10.6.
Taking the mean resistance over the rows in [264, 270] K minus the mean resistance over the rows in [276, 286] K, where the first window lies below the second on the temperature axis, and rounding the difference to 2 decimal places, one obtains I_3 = -0.13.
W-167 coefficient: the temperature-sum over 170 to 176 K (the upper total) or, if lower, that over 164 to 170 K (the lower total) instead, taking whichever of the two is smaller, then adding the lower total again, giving 51.8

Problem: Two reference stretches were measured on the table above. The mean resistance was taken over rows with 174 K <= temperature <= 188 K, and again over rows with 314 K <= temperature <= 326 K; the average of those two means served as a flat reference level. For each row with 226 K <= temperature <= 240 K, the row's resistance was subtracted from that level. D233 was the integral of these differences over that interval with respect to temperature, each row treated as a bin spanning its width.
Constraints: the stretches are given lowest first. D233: 10.8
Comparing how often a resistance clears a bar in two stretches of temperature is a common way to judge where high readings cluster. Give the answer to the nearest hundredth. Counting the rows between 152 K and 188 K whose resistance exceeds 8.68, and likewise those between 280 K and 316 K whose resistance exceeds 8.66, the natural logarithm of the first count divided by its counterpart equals -0.64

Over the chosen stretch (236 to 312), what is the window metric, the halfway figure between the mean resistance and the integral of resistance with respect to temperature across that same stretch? 336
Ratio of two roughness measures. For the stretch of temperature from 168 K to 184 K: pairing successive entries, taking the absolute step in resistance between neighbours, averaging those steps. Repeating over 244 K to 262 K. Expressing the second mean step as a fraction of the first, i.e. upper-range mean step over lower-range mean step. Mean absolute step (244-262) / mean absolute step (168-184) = 0.22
